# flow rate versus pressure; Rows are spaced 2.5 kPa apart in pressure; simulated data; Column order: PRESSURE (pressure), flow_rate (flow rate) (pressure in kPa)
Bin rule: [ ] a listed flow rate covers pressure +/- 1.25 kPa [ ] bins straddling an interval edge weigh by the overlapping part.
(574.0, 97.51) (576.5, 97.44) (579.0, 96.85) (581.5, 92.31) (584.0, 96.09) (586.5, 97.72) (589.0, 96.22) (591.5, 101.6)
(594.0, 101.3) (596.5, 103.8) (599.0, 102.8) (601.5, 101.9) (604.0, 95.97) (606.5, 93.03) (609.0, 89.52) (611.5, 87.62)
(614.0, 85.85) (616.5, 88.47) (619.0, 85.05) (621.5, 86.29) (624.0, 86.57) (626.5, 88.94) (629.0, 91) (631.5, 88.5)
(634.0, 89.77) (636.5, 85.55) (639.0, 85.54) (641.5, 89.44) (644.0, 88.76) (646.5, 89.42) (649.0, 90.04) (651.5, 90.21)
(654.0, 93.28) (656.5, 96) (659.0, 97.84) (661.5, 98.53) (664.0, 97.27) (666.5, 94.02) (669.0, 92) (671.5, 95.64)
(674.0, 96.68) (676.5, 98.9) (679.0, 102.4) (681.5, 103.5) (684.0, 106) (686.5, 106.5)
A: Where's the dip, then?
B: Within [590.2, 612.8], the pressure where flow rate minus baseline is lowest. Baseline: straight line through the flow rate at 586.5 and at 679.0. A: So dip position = 611.5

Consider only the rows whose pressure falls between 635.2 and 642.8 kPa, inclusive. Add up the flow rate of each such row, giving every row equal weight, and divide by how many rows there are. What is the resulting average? 87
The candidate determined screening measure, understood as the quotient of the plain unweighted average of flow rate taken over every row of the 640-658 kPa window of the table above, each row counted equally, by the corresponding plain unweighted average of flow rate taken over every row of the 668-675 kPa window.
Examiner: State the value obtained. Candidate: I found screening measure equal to 0.96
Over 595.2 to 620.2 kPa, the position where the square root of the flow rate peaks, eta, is 596.5 kPa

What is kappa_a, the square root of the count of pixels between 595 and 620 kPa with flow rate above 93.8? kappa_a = 2.0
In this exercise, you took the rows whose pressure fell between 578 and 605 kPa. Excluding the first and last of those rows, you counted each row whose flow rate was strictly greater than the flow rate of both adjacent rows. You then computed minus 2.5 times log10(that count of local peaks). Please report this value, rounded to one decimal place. -1.2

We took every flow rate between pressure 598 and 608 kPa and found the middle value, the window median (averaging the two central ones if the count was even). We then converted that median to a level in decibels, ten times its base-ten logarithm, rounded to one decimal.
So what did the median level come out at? 20.0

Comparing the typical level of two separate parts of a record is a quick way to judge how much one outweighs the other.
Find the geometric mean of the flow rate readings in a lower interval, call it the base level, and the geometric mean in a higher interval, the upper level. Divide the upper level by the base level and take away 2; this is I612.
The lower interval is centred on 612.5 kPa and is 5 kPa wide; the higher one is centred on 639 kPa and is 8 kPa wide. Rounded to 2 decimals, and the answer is -1.00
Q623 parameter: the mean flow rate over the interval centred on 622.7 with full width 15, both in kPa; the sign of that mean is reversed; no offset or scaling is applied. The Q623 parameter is -88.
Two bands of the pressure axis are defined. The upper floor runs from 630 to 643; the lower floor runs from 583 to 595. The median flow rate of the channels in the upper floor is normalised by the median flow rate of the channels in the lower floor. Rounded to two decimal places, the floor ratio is 0.91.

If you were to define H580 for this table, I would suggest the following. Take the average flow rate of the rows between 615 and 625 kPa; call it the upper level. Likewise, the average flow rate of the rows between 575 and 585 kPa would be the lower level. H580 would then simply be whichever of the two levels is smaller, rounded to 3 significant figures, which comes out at 86.6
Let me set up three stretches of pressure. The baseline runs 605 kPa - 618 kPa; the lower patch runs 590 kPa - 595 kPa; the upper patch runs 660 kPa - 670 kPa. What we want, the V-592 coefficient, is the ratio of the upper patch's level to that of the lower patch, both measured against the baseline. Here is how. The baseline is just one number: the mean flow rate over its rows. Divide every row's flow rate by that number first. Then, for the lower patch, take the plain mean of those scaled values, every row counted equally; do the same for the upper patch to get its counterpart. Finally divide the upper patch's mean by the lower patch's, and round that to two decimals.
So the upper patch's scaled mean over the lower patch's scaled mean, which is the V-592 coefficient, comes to 0.94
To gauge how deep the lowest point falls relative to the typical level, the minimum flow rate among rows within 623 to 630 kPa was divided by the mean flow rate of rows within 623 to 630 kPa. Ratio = 0.974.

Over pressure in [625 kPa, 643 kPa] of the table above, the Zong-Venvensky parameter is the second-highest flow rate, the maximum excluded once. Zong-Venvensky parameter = 89.77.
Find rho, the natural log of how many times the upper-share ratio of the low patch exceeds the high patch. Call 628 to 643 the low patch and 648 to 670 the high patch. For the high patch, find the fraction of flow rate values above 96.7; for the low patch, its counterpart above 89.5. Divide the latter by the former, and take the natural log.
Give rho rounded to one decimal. 0.0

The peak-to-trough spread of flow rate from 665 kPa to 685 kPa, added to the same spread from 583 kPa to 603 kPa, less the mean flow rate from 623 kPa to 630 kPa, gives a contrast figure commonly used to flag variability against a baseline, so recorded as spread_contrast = -67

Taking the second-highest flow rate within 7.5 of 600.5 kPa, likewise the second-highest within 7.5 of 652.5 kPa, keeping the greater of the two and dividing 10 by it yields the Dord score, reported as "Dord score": 0.0973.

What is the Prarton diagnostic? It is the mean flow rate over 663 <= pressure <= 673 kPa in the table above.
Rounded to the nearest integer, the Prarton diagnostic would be 95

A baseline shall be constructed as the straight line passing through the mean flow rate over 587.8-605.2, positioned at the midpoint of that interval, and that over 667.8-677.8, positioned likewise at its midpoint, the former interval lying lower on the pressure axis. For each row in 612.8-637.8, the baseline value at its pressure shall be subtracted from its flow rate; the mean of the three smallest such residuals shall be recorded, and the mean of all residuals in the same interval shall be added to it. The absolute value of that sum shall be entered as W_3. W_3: 25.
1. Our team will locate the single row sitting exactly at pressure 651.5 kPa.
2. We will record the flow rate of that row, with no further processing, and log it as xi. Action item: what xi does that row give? 90.21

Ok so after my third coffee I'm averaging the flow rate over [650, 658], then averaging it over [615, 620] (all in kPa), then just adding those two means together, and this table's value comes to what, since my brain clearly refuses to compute 180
